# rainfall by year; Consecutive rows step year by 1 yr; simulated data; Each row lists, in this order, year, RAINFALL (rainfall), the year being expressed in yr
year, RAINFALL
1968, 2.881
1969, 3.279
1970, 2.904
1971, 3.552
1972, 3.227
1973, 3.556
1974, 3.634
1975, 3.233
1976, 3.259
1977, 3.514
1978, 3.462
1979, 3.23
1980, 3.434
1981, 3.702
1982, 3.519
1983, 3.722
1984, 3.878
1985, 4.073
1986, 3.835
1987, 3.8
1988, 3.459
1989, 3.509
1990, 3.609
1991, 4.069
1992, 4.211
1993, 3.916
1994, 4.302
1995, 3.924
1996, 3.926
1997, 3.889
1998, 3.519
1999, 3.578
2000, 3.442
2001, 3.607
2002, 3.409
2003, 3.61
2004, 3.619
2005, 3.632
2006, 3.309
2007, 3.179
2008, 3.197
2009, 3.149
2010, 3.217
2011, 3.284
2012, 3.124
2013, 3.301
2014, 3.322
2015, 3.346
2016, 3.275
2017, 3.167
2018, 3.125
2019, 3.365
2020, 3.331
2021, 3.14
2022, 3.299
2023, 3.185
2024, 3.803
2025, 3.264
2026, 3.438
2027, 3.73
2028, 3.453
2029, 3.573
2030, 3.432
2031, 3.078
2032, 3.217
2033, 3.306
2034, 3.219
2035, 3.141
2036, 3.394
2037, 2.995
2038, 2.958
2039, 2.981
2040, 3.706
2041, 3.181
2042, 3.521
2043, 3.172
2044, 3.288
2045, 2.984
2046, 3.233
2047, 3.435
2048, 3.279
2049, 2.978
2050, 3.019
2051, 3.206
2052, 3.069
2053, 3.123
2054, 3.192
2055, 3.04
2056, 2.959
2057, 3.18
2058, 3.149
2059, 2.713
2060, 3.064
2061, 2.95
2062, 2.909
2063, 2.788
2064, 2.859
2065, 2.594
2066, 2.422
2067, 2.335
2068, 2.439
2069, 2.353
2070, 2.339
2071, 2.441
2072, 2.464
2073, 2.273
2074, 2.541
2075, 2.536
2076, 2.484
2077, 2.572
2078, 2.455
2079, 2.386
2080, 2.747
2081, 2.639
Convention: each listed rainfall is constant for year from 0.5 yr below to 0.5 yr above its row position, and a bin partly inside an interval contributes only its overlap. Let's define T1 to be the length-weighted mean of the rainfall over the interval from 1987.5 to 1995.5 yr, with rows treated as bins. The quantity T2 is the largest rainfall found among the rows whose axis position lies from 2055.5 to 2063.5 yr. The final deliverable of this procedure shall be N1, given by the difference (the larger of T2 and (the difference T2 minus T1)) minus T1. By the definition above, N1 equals -0.7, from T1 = 3.87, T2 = 3.18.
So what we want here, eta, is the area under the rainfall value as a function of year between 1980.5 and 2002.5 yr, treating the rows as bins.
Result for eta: 83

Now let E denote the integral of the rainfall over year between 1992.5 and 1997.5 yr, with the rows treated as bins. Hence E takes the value 20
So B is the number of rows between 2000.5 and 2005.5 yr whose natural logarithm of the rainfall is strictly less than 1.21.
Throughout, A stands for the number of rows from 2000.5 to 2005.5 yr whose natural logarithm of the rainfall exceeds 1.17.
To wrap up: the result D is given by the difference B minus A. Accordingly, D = -5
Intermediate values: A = 5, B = 0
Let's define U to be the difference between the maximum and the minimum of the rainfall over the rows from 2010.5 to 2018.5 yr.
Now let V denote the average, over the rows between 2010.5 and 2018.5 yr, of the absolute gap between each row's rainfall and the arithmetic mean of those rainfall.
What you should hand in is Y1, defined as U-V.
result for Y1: 0.14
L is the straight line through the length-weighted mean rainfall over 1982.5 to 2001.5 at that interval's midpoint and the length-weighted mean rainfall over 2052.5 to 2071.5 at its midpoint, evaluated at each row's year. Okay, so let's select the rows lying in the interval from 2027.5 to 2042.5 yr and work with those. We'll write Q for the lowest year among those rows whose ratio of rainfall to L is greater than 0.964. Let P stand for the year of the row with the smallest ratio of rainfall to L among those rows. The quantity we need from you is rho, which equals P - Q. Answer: 10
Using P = 2038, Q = 2028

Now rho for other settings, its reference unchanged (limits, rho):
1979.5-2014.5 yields -4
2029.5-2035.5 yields 1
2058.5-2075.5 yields 7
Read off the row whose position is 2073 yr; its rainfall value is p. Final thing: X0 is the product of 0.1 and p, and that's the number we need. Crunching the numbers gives 0.227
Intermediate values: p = 2.273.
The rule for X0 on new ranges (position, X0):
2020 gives 0.333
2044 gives 0.329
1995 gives 0.392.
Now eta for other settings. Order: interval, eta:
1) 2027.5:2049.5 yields 72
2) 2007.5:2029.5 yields 73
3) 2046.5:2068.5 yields 65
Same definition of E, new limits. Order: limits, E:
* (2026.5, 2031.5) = 17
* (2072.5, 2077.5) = 12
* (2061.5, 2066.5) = 14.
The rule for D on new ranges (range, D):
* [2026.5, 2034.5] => -1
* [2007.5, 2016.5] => 4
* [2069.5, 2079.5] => 10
